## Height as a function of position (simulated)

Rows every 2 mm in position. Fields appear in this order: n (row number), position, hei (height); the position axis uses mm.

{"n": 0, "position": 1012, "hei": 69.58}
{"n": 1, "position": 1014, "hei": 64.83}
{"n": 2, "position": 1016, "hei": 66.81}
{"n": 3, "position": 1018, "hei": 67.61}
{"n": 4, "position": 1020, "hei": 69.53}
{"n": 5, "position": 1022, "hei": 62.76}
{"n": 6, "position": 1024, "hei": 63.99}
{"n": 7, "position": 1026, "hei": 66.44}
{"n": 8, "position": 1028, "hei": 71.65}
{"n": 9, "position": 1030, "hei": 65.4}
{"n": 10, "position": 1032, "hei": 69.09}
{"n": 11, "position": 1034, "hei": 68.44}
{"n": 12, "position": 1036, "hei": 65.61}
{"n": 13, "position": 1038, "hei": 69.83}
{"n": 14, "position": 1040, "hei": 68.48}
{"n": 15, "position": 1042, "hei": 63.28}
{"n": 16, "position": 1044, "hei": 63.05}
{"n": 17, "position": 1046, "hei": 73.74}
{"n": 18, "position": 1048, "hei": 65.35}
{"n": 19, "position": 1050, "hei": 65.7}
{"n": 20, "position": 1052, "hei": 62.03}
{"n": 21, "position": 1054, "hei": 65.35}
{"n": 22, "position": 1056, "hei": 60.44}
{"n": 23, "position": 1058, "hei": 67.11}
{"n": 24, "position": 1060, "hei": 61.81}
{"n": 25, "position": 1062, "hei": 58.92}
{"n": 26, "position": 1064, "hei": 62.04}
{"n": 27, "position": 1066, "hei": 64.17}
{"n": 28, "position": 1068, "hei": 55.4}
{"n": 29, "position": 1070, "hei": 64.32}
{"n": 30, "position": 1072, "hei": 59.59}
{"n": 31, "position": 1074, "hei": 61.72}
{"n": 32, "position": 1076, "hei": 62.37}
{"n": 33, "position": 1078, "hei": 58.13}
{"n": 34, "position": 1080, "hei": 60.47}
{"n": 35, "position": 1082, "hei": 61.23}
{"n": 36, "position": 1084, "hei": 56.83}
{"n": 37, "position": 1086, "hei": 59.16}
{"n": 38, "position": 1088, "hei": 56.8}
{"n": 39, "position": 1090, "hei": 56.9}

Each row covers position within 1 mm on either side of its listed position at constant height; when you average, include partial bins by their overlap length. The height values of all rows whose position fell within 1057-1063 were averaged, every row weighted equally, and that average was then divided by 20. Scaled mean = 3.13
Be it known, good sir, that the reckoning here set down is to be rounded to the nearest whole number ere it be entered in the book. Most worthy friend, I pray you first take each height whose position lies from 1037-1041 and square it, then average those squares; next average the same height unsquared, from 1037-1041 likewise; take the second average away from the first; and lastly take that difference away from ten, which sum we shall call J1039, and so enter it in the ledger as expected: -4704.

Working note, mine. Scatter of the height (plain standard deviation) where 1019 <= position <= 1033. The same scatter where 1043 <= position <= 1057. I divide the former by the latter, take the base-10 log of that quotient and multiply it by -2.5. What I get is 0.31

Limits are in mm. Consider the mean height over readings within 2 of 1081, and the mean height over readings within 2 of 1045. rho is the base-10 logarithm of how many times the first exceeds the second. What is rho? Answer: -0.05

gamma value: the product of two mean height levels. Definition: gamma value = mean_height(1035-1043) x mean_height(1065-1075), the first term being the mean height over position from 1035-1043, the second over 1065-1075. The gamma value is 4077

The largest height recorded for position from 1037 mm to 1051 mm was 73.74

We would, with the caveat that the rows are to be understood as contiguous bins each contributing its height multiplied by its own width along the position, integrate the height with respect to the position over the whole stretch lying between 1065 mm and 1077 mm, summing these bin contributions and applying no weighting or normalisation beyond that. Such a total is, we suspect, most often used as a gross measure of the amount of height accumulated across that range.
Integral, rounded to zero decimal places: 735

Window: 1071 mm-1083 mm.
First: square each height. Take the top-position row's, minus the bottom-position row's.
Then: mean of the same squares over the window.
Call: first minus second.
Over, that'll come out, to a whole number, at -3474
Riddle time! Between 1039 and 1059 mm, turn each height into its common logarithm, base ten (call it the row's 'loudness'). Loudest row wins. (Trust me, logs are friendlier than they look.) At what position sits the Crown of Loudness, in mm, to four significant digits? 1046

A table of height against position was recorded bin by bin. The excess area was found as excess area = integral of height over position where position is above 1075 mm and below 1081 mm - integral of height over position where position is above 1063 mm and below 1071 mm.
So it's -130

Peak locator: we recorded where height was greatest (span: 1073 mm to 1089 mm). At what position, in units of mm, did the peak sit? 1076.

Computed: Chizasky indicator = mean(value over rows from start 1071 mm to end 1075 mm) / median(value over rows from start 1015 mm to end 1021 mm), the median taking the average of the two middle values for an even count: 0.90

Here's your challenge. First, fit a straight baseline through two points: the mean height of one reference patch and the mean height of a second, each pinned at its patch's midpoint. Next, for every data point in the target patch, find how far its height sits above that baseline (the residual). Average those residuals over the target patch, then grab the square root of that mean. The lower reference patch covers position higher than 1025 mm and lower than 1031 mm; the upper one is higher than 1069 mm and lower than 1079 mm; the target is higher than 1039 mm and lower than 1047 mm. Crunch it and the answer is 1.2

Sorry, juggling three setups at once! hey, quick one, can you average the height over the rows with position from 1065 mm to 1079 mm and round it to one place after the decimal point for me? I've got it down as 60.8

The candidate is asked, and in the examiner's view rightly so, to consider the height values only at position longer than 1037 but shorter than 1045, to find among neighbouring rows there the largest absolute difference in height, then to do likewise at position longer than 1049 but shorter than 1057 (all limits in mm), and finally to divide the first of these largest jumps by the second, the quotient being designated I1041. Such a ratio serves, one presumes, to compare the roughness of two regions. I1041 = 1.1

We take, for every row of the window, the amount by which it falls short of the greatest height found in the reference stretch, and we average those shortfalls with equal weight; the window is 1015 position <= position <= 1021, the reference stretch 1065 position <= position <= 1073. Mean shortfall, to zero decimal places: -4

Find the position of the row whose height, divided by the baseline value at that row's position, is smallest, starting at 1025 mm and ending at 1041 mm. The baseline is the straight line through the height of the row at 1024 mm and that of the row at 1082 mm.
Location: 1030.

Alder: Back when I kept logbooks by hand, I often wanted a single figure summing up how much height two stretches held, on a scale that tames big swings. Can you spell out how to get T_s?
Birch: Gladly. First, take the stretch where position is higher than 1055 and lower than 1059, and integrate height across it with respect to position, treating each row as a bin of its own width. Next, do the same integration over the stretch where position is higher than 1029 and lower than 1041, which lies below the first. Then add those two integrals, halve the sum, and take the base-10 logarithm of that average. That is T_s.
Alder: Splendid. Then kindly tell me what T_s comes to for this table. 2.73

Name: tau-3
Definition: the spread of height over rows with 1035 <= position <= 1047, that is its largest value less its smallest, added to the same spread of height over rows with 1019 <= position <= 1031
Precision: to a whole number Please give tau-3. 20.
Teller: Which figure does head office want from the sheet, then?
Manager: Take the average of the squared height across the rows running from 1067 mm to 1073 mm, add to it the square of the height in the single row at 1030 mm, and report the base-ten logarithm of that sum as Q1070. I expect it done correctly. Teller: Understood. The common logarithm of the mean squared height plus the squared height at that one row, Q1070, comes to 3.90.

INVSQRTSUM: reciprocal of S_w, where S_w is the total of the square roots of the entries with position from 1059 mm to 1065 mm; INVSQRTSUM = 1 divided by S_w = 0.0427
